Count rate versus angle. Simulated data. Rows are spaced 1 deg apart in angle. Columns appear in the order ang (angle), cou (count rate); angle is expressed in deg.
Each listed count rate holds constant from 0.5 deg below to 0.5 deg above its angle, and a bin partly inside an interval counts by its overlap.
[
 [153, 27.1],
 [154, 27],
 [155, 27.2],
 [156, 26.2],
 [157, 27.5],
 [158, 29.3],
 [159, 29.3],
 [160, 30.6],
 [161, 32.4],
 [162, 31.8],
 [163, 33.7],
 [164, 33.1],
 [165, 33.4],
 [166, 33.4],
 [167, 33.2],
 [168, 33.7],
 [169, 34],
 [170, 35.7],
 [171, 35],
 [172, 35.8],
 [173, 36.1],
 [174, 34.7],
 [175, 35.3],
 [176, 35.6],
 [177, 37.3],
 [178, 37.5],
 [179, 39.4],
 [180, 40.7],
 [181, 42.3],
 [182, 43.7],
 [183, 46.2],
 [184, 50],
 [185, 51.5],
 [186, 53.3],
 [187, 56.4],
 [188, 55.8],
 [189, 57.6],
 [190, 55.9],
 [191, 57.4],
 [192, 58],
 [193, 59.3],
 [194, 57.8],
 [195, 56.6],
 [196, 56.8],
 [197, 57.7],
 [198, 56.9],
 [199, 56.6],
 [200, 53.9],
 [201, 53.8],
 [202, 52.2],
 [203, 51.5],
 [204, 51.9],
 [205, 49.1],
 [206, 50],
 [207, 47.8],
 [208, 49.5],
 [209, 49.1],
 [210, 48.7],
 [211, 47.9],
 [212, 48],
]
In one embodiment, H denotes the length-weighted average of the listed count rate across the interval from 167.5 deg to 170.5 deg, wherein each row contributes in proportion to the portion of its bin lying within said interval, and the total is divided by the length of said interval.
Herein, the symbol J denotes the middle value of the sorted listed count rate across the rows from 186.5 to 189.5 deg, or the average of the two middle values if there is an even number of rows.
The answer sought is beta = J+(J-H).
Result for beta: 78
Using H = 34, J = 56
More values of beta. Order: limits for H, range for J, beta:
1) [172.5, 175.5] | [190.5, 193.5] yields 81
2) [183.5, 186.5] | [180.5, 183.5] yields 36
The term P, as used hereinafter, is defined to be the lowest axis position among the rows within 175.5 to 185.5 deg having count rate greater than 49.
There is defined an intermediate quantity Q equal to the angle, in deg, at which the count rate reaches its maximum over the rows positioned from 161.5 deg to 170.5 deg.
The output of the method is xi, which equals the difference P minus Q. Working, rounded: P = 184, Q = 170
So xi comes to 14 deg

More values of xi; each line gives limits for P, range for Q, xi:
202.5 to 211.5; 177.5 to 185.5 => 18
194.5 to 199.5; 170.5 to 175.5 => 22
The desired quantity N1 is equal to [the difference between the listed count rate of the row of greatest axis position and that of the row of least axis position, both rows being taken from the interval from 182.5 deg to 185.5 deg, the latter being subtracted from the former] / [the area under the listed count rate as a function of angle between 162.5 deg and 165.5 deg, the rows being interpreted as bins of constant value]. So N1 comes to 0.053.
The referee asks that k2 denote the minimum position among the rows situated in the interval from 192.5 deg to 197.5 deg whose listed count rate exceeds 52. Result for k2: 193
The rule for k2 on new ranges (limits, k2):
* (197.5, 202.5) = 198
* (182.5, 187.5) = 186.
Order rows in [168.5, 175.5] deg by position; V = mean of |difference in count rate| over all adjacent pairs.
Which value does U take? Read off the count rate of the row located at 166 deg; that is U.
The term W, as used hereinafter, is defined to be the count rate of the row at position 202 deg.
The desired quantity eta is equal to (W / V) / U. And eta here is 1.7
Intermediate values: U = 33.4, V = 0.9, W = 52.2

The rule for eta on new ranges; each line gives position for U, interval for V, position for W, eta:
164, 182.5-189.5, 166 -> 0.5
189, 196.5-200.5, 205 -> 0.7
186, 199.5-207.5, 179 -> 0.6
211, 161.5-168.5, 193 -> 2.1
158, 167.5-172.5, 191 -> 2.2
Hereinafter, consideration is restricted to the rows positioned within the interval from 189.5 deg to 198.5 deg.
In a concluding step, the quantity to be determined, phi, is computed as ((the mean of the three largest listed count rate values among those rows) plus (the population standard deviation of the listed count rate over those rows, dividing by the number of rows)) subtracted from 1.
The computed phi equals -58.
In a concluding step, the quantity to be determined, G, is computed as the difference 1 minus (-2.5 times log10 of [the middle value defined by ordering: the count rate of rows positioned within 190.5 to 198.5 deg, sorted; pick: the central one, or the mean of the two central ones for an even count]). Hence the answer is 5.40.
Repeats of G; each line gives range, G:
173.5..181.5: 4.93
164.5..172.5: 4.82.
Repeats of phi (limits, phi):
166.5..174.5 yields -36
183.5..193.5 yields -60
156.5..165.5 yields -34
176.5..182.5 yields -44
